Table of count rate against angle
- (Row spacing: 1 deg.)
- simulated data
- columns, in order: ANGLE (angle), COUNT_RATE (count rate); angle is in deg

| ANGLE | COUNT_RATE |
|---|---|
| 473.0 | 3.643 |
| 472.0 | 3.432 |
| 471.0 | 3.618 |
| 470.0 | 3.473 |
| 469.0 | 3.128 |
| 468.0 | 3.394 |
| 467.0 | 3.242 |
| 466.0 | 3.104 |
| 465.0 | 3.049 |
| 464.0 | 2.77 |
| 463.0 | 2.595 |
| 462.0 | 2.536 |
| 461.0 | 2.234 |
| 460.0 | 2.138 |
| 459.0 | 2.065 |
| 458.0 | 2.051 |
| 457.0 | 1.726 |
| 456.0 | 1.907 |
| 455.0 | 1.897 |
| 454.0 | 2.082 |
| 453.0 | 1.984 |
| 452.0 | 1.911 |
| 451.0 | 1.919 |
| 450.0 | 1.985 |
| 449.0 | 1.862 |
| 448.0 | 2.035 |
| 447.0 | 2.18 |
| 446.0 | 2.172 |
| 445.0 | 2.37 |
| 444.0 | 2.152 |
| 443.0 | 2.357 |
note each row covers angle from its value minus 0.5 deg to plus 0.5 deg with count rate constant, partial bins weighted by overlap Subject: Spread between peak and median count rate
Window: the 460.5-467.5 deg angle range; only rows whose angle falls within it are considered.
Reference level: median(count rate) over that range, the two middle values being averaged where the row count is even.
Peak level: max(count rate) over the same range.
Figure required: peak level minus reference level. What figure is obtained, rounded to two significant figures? 0.47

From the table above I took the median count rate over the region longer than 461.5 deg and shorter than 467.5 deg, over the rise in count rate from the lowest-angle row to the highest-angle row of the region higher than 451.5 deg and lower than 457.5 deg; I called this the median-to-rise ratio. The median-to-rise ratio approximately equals -16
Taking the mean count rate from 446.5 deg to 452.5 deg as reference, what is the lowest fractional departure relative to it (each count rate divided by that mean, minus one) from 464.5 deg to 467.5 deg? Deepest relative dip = 0.54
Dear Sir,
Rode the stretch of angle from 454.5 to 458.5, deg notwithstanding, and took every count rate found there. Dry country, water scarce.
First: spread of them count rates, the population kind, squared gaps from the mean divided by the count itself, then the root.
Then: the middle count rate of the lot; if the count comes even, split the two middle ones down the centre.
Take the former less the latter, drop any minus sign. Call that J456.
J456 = 1.79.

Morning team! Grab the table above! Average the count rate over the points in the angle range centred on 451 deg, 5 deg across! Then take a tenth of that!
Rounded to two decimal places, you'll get 0.19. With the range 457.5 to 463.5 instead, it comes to 0.23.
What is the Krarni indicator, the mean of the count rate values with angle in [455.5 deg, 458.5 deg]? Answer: 1.89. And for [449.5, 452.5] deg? 1.94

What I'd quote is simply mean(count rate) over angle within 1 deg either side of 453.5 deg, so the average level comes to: 2.03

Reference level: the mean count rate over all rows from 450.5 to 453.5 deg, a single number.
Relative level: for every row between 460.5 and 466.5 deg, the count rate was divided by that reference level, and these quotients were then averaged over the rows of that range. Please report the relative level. 1.40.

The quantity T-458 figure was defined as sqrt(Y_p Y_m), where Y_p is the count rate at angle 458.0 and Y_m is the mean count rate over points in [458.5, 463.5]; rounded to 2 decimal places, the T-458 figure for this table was 2.18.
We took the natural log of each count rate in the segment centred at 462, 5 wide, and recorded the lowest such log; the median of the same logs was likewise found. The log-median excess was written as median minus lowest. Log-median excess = 0.17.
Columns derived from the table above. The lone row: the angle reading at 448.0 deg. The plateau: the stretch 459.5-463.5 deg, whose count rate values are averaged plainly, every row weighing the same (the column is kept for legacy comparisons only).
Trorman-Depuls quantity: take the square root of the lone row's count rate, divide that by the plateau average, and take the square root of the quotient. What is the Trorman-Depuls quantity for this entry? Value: 0.77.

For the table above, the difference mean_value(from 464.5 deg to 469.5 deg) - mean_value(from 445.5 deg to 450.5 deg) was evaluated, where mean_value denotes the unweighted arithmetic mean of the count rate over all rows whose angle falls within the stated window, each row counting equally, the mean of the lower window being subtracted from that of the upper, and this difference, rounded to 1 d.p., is 1.1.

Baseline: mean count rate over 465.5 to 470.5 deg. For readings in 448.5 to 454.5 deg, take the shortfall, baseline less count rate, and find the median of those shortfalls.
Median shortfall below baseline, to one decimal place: 1.3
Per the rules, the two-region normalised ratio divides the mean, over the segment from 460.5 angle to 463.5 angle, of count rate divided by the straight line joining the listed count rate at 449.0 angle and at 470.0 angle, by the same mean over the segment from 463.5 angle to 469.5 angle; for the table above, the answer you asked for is 0.88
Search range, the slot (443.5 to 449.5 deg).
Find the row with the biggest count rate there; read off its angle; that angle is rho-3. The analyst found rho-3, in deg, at 445.0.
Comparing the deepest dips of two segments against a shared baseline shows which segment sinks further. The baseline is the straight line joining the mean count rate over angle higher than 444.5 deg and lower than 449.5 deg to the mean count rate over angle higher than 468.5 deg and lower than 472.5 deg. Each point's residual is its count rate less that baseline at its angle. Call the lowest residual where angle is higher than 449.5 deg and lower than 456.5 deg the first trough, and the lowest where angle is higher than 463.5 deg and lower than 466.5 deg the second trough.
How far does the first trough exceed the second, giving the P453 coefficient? -0.4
